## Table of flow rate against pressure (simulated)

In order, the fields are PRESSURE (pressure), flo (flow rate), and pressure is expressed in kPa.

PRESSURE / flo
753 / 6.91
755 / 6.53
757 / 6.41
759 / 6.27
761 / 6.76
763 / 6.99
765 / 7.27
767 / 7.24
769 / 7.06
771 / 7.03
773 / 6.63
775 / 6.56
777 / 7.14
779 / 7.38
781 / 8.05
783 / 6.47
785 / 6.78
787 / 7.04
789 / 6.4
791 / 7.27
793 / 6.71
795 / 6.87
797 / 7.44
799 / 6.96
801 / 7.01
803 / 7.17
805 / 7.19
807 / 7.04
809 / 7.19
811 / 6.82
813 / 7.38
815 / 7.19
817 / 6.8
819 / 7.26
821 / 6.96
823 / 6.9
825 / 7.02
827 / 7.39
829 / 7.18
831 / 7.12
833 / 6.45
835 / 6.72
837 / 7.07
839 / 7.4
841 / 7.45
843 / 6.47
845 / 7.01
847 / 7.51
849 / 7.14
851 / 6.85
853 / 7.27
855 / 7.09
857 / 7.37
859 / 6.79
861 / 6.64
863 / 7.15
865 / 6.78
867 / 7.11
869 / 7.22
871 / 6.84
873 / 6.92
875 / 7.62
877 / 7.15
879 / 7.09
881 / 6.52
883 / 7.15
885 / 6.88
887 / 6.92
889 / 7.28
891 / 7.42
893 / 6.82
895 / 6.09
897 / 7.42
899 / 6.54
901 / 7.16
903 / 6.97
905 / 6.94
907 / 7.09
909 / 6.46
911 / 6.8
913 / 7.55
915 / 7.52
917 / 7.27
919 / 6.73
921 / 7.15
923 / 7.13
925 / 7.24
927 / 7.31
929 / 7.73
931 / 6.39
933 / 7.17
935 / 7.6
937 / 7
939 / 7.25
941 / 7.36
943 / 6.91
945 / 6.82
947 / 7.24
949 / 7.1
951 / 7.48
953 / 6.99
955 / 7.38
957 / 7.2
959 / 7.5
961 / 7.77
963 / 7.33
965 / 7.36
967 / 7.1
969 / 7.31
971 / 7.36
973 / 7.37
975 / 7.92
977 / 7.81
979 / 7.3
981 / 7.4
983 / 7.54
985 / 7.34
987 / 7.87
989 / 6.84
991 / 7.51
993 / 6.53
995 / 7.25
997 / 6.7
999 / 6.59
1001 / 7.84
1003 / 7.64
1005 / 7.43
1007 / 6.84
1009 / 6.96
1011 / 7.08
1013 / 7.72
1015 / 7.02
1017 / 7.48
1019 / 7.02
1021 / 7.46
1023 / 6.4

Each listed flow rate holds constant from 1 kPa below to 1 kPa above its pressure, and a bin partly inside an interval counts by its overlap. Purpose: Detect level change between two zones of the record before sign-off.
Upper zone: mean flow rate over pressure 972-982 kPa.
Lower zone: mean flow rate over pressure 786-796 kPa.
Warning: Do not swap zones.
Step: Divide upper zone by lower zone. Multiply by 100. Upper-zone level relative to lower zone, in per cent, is 110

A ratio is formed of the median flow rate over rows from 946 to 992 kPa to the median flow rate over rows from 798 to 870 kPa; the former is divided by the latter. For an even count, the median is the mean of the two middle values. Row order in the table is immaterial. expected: 1.04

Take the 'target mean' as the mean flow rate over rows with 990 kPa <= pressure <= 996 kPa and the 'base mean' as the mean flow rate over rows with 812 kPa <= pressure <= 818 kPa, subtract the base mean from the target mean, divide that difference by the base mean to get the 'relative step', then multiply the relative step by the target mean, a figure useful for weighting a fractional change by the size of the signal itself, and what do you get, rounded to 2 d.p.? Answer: -0.03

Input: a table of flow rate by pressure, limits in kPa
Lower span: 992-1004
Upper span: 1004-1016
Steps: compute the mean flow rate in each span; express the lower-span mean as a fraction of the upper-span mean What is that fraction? 0.988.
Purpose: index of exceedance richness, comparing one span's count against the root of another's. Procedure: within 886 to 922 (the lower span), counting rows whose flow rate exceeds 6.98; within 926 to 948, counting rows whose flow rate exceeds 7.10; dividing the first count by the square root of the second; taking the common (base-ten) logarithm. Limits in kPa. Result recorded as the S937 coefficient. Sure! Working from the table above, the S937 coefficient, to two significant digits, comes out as 0.53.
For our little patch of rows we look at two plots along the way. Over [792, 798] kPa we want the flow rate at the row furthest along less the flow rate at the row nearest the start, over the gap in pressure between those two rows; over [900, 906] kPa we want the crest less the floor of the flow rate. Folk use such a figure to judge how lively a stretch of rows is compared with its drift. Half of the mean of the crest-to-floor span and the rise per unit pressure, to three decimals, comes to 0.101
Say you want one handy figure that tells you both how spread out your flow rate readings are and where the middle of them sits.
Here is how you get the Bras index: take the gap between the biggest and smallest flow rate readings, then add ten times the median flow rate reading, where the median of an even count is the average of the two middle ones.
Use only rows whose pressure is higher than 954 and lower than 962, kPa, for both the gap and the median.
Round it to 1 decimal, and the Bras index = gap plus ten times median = 75.0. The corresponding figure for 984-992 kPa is 75.3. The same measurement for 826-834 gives 72.4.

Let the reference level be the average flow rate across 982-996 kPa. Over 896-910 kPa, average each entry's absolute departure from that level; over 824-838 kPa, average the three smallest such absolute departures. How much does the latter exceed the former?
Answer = -0.25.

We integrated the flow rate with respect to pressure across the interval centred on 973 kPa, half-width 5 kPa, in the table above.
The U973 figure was 76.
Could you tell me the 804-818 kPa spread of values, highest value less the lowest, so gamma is 0.58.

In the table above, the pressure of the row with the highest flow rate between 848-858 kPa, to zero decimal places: 857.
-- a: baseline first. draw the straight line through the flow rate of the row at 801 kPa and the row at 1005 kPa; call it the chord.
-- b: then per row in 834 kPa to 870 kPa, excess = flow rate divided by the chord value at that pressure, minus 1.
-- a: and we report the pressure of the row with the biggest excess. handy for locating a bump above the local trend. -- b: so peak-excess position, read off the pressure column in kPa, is 847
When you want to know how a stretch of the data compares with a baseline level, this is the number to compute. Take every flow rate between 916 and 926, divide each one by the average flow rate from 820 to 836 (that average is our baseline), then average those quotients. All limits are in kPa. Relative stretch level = 1.02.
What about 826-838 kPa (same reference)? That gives 1.00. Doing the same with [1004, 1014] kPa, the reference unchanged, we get 1.03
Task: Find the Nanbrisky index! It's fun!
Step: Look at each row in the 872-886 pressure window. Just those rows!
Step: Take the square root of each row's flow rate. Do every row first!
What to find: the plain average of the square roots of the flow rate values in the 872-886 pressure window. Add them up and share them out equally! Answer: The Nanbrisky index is 2.65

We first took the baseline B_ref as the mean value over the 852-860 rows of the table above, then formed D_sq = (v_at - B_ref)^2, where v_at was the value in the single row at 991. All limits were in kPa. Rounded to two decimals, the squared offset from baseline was 0.14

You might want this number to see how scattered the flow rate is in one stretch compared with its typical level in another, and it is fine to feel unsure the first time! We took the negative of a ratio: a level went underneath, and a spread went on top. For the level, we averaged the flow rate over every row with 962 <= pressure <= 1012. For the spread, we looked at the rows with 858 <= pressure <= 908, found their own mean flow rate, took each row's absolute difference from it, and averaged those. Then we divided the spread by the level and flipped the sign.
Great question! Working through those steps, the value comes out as -0.0340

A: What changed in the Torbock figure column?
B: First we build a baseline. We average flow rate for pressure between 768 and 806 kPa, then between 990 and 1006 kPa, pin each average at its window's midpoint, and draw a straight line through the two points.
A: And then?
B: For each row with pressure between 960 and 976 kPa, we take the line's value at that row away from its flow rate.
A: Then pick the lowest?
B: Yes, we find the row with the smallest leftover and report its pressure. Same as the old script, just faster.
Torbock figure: 967 kPa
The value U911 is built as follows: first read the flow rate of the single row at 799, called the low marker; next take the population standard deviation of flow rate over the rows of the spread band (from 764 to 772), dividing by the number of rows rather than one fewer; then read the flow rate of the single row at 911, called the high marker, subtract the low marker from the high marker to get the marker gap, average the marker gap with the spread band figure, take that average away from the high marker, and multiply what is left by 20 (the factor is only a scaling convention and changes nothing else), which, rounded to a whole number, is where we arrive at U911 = 137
